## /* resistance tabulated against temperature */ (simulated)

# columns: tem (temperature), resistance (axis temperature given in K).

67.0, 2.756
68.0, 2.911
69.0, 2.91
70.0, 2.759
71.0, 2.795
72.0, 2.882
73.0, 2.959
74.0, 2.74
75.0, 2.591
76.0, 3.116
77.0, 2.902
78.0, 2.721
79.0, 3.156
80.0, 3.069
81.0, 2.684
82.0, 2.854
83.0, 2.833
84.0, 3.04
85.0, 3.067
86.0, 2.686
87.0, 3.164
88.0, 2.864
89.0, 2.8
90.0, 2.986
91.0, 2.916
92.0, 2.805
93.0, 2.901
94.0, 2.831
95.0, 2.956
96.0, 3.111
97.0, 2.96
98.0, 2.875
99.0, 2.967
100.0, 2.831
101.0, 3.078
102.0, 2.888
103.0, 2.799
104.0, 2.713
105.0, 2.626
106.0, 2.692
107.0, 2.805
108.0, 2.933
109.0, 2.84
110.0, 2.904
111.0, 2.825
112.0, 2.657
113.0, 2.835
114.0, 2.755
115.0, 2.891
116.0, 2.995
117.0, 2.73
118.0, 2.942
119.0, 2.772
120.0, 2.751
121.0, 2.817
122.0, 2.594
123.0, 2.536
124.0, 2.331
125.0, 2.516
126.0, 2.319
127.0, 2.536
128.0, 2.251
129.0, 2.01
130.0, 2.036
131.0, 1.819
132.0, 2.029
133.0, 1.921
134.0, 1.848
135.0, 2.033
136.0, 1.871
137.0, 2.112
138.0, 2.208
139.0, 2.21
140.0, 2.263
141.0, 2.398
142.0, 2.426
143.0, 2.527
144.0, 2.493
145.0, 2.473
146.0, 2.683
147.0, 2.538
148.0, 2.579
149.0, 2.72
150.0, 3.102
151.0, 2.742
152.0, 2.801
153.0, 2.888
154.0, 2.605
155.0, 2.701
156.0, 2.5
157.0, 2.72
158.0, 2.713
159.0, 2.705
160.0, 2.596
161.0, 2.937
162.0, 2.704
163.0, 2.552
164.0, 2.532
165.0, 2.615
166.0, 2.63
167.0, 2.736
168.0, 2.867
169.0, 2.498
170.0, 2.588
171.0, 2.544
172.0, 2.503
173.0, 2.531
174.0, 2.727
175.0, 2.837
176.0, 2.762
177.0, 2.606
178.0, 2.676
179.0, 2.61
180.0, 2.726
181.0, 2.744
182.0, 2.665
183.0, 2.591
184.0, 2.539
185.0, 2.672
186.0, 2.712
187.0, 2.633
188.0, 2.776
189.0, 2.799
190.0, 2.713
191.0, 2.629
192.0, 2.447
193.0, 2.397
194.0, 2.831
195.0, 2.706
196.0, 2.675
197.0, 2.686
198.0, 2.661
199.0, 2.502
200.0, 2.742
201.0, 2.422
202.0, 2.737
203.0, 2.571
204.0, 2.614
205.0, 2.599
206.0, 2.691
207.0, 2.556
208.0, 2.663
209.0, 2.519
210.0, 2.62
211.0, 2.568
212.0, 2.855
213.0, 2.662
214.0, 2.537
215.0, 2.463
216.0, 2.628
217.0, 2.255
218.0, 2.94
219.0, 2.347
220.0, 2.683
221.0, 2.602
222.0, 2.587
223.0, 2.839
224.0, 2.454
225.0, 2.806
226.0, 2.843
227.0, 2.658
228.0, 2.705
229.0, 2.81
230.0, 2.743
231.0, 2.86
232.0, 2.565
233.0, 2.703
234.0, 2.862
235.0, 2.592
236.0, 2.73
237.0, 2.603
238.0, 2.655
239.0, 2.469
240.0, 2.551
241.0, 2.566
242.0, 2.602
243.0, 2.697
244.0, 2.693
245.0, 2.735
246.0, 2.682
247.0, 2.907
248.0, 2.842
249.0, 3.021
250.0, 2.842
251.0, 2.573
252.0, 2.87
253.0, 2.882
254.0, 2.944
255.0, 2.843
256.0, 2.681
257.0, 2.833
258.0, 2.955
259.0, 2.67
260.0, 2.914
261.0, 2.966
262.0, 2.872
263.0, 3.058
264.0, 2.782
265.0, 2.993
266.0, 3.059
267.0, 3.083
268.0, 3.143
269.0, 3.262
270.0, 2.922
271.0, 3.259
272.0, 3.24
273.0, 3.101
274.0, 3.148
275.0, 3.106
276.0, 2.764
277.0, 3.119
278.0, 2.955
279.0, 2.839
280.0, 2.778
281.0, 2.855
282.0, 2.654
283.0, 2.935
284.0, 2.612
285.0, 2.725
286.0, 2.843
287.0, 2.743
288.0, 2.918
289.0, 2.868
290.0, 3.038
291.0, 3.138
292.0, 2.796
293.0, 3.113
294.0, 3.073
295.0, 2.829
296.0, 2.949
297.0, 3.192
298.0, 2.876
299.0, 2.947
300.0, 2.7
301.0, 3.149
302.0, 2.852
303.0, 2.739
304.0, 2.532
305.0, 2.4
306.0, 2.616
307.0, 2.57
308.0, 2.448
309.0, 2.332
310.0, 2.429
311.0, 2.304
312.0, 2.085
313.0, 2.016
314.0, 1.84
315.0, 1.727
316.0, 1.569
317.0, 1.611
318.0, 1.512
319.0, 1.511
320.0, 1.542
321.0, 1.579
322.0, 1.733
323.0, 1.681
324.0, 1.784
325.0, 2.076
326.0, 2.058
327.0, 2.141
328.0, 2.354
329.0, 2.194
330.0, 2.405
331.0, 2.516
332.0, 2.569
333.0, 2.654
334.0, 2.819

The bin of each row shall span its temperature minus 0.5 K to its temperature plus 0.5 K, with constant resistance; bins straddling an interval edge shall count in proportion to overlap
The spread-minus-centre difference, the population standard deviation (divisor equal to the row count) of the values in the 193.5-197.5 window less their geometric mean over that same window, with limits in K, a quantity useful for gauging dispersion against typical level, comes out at -2.66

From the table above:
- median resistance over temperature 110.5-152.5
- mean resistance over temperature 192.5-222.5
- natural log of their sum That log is 1.64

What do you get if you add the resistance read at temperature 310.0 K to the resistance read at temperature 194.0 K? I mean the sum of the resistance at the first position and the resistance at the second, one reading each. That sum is 5.3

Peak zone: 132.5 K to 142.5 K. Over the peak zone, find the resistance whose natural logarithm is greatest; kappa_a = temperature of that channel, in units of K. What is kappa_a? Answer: 142.0 K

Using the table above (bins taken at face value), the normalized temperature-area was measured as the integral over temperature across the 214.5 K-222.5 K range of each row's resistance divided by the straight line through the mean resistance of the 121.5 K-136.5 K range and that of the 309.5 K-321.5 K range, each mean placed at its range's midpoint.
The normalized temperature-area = 10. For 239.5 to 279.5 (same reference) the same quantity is 60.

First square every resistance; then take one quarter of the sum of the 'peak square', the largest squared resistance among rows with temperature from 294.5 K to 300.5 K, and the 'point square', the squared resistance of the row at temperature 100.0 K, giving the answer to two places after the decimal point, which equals 4.55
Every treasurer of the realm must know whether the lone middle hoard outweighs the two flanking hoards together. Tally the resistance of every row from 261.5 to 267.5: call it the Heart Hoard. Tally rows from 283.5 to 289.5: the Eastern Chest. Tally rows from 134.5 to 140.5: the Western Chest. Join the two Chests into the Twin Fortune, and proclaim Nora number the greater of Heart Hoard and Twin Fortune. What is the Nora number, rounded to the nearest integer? 29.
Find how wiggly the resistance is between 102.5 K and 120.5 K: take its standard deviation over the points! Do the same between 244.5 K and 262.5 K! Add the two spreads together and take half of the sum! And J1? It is 0.11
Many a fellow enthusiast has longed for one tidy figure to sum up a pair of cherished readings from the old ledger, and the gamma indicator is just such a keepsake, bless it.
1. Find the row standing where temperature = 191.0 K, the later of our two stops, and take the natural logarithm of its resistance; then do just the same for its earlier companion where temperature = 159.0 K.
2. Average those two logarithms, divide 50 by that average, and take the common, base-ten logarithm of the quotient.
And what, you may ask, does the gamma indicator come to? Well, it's 1.71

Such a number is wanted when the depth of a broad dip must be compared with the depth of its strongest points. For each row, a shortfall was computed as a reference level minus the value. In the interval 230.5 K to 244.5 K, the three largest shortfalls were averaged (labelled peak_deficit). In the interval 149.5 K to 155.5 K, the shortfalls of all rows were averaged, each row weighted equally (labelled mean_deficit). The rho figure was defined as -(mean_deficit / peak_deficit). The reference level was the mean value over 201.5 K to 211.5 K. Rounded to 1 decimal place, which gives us 2.3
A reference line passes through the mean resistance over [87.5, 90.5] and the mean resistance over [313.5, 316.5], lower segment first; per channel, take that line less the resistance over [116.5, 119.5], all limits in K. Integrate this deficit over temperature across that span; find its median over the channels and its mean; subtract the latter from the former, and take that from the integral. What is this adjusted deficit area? -0.28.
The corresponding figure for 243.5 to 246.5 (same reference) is -1.90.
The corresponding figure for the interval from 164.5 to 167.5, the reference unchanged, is -0.56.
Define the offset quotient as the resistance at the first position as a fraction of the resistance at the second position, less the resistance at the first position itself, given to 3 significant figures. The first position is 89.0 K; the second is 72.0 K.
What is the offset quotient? -1.83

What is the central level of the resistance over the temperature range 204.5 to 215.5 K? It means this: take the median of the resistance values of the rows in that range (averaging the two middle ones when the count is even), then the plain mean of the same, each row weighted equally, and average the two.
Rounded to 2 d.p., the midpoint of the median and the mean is 2.61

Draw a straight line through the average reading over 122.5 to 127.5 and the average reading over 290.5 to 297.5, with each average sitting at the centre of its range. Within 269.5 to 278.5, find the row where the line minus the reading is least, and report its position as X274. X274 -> 271.0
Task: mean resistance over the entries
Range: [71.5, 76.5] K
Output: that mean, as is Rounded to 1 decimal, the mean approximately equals 2.9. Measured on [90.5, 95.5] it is 2.9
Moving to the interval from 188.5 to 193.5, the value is 2.6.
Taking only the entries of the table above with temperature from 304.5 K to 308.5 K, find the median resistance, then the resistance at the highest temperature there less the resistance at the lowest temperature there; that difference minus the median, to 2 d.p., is -2.46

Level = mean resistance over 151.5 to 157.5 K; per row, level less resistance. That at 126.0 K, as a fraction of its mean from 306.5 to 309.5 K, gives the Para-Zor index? 1.5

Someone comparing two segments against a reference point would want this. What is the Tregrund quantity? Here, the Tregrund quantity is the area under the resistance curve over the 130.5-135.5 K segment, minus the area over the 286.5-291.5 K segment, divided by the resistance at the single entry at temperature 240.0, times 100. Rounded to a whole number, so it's -198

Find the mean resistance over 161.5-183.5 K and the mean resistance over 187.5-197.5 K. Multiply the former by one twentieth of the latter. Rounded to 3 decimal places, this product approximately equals 0.353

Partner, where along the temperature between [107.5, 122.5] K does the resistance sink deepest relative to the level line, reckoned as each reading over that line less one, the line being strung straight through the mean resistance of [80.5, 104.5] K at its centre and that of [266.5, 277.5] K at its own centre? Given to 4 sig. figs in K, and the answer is 122.0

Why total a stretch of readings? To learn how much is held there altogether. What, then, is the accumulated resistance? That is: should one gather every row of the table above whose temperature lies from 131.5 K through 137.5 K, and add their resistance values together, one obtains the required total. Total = 11.8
